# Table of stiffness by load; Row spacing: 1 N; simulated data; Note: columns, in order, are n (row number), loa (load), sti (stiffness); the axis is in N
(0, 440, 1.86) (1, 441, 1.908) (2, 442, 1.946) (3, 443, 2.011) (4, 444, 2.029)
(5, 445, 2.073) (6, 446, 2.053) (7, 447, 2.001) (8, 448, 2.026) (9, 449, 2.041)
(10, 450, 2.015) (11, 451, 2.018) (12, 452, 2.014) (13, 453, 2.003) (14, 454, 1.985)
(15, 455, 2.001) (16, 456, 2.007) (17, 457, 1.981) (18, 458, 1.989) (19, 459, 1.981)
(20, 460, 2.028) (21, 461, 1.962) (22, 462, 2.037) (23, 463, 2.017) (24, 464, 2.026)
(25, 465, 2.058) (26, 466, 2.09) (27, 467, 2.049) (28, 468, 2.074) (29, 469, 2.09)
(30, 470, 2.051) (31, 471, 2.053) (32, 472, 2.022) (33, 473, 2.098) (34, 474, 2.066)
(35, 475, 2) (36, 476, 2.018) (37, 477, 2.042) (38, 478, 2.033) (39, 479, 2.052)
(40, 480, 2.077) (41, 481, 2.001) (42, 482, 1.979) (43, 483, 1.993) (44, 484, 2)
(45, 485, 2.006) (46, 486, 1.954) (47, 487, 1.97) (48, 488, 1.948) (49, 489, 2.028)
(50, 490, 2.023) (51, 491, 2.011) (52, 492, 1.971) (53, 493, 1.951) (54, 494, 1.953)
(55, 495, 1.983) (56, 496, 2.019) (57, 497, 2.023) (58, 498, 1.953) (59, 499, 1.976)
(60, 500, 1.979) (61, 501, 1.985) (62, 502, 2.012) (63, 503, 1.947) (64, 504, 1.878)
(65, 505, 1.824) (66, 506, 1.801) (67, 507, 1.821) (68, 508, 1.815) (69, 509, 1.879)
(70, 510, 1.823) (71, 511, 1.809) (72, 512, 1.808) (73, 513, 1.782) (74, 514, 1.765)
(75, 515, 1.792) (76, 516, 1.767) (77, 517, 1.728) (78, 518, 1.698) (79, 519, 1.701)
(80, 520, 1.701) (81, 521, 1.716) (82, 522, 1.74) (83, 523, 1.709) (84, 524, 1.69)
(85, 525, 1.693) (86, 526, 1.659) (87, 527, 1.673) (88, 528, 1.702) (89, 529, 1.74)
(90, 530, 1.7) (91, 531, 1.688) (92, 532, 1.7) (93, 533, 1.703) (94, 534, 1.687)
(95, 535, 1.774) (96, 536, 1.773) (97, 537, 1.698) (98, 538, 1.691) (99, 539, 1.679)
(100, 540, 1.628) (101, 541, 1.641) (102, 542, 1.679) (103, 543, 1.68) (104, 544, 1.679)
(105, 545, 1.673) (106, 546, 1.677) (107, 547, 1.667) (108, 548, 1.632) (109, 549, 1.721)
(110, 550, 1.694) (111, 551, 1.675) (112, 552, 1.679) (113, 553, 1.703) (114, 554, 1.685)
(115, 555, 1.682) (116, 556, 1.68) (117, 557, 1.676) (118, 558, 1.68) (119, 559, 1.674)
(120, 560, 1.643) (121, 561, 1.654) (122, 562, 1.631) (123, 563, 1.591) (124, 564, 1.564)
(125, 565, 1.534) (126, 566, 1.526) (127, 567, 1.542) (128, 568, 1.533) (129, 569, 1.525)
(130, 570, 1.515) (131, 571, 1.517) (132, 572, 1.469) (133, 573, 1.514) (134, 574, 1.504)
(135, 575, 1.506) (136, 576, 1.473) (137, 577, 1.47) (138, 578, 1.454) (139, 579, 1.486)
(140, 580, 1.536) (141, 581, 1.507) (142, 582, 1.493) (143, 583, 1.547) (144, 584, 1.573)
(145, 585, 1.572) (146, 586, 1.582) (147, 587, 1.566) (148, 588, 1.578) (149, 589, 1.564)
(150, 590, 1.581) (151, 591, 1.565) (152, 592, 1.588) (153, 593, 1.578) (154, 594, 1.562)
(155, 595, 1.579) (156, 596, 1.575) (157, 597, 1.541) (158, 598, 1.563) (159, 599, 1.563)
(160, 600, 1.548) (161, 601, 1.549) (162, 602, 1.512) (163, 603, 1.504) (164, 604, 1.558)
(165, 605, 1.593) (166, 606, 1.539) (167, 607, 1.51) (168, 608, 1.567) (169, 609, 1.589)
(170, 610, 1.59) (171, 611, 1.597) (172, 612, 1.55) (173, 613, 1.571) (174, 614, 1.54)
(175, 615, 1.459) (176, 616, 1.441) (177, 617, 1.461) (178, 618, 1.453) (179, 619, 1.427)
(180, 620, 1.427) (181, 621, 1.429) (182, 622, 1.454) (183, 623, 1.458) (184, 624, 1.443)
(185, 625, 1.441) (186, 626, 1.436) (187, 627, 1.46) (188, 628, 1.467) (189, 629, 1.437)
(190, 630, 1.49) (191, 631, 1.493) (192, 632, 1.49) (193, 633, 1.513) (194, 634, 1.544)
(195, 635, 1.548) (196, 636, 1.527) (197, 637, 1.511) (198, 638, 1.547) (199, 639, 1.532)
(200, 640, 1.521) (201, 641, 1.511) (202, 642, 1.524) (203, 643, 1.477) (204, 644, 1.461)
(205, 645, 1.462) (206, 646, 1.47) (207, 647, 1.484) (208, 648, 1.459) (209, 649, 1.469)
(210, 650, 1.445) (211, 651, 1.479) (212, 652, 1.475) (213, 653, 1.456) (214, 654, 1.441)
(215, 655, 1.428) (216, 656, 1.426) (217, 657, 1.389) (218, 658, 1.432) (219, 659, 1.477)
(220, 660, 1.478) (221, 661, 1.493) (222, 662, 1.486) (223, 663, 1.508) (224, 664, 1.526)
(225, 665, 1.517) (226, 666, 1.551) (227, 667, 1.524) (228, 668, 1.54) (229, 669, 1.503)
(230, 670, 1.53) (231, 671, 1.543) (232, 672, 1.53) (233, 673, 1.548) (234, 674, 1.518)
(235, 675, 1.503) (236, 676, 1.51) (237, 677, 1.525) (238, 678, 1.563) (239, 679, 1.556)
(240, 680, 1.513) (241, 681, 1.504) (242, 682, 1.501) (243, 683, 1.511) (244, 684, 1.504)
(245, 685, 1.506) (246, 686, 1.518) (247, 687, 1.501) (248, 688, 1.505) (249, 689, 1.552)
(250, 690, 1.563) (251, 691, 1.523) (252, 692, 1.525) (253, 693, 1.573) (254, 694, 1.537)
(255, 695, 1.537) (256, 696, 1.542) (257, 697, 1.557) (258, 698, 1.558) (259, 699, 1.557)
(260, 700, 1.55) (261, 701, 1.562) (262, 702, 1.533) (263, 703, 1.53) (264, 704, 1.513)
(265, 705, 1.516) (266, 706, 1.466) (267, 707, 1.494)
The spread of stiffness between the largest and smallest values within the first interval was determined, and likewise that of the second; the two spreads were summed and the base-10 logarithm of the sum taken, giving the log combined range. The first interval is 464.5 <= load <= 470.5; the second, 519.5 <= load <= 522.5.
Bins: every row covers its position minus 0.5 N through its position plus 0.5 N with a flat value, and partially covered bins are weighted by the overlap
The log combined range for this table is -1.10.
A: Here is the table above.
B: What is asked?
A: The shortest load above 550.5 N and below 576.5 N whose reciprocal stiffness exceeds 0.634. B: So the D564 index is 564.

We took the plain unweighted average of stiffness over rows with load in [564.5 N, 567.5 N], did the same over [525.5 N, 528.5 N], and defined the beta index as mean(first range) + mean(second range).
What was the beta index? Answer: 3.21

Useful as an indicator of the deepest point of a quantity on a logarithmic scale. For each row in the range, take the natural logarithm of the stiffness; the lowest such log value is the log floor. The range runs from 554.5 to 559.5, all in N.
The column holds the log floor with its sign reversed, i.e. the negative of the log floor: -0.52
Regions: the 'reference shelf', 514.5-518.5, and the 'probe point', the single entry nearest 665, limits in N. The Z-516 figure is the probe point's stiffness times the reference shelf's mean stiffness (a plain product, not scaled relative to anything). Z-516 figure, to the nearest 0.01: 2.65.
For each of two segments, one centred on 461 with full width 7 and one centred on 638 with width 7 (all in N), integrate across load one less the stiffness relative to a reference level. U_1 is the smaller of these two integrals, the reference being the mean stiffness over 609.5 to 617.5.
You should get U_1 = -2.20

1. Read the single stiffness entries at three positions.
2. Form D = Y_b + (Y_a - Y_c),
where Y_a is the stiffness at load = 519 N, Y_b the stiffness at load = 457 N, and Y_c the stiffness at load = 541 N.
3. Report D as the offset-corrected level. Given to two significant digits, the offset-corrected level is 2.0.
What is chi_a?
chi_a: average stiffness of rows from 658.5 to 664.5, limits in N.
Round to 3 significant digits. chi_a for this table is 1.49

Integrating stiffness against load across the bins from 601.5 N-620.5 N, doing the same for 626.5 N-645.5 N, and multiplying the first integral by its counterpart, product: 824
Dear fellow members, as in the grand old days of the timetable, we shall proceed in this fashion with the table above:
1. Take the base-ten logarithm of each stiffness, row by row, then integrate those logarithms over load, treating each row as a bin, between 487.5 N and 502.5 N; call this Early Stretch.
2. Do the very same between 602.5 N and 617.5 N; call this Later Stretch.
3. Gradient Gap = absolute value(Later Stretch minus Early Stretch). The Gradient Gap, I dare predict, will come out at 1.7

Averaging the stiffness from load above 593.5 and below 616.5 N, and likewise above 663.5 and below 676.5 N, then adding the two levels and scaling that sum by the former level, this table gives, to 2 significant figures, 4.8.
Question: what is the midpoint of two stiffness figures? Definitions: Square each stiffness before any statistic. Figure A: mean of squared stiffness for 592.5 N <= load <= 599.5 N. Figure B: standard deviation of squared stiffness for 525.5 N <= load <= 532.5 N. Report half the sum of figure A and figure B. 1.27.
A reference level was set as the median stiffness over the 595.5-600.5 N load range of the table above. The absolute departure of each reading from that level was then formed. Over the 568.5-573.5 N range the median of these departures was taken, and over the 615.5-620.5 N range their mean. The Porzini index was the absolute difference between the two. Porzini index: 0.073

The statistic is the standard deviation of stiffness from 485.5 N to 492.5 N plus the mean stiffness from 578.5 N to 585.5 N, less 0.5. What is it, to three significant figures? 1.06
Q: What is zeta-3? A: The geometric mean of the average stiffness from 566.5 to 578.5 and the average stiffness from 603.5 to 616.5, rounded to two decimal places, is 1.52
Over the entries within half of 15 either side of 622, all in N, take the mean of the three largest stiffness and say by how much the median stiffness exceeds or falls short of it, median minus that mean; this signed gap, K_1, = -0.020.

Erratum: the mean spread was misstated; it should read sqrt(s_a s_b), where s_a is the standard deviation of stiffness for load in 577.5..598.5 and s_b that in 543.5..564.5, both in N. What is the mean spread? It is 0.036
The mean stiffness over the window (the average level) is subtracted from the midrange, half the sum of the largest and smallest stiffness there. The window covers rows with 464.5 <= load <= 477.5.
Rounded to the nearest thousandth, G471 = -0.006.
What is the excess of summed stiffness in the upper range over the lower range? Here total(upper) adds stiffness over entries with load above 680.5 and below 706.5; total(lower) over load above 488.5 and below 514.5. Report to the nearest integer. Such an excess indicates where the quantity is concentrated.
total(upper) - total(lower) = -10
